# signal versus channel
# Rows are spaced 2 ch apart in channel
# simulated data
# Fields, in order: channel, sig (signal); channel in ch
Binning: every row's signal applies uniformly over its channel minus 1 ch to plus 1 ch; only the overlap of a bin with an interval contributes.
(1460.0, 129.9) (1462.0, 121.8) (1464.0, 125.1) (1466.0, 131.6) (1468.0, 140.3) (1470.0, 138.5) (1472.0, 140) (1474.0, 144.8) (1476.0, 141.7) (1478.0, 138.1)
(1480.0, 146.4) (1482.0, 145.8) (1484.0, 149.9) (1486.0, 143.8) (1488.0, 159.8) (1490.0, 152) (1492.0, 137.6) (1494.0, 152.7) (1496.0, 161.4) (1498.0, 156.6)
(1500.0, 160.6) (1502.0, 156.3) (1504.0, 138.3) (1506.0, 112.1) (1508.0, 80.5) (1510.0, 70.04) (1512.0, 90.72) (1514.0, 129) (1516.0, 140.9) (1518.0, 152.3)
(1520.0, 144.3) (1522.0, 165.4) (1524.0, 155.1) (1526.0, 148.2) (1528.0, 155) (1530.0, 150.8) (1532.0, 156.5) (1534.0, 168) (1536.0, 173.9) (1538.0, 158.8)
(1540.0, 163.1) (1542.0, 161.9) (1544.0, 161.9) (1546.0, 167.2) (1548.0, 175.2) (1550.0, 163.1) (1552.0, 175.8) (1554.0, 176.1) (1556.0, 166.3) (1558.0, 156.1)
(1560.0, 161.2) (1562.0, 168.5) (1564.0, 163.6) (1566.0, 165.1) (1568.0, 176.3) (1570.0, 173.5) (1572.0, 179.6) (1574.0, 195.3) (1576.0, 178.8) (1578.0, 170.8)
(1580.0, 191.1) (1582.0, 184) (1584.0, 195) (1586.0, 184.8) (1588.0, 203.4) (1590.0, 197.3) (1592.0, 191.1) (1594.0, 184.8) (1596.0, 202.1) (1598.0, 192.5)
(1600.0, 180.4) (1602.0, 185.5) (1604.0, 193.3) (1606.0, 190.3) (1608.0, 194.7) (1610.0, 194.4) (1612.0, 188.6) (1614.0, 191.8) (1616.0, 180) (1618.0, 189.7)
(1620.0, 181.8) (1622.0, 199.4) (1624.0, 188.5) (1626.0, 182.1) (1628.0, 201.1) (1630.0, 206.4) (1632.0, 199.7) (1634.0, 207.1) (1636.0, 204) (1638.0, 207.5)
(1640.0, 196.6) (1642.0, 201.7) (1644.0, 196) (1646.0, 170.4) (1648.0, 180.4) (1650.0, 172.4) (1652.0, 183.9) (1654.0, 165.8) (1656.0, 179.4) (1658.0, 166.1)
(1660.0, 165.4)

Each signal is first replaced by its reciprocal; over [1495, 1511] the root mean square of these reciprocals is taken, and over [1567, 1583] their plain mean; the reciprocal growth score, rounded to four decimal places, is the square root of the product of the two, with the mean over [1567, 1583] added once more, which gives 0.0126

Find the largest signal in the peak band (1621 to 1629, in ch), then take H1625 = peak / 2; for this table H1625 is 101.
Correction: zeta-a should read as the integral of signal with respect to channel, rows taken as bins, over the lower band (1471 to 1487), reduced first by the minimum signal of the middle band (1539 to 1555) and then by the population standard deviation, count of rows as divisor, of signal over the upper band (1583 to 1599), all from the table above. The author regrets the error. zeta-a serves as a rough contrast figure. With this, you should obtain 2133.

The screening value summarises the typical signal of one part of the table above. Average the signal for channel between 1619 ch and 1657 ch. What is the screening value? 191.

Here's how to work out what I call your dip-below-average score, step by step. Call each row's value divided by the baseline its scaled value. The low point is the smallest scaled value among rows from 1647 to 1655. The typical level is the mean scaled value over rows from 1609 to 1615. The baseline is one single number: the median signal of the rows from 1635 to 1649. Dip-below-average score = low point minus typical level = -0.13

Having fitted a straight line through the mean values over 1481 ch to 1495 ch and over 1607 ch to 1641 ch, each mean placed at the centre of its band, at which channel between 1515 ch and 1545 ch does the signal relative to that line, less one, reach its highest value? 1536.0 ch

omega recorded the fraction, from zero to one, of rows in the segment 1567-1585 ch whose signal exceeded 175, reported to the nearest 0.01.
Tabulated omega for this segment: 0.78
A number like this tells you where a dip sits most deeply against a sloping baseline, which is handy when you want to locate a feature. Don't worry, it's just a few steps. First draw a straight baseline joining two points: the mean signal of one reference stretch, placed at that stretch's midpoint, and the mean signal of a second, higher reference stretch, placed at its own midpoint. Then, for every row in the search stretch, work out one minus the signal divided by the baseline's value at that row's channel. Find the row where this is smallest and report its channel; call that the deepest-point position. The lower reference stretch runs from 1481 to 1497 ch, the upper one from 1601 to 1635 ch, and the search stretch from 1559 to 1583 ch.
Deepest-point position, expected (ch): 1574.0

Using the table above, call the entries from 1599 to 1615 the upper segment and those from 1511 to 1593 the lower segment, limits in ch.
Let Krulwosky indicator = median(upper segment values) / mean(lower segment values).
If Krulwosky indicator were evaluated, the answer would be 1.15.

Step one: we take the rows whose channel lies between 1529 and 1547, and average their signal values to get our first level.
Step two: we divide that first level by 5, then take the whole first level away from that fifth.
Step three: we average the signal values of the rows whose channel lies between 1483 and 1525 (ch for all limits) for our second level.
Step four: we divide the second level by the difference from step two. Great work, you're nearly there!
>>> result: -1.07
